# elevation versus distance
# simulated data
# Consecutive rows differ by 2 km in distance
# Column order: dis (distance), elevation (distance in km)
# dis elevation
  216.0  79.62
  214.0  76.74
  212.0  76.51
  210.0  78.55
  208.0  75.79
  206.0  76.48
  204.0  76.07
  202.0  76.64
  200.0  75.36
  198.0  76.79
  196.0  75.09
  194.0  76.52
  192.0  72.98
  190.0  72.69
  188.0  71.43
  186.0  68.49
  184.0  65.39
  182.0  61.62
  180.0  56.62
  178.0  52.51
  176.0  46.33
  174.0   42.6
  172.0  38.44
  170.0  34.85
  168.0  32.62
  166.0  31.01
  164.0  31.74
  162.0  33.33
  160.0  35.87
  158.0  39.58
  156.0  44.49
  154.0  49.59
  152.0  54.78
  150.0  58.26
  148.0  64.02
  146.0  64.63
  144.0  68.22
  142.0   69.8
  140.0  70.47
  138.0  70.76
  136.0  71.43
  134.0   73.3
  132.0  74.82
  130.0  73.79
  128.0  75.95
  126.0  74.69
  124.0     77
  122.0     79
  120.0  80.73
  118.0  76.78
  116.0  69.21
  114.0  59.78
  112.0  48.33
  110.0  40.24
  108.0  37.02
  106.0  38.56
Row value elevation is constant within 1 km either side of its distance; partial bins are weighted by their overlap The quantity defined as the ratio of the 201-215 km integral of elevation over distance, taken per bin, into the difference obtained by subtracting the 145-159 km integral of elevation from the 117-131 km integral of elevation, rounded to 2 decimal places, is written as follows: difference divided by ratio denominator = 0.30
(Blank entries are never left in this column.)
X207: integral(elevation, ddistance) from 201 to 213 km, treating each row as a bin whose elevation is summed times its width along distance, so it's 920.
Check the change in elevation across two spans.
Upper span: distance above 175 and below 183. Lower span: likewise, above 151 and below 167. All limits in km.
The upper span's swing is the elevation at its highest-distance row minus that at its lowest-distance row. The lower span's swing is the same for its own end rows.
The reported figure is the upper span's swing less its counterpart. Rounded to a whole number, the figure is 39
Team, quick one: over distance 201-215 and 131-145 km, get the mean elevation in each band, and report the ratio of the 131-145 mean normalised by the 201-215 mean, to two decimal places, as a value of 0.93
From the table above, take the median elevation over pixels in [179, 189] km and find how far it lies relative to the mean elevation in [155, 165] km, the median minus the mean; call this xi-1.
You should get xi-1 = 28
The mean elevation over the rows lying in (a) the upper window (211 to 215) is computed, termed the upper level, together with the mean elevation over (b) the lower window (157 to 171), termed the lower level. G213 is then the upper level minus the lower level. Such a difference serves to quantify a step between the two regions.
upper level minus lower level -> 42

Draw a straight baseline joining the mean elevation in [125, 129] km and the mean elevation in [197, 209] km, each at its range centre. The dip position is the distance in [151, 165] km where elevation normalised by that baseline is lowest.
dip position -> 164.0 km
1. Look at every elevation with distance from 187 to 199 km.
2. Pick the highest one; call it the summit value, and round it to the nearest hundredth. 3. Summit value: 76.79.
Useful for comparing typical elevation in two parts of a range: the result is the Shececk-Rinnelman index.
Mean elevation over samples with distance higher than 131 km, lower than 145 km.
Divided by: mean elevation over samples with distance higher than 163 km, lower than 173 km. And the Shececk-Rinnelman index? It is 2.11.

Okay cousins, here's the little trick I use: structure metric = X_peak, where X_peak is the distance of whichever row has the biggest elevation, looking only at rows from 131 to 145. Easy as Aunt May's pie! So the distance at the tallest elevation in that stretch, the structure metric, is 132.0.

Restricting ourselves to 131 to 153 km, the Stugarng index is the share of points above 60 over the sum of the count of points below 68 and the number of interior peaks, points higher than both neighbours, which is 0.205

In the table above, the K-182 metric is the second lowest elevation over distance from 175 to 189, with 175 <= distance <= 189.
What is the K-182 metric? 52.51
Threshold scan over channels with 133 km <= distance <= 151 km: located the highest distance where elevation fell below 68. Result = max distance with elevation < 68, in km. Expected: 150.0 km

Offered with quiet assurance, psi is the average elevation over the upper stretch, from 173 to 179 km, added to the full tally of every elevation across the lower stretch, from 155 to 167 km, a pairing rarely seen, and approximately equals 263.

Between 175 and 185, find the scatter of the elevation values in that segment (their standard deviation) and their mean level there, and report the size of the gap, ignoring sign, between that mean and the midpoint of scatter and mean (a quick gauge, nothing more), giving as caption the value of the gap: 25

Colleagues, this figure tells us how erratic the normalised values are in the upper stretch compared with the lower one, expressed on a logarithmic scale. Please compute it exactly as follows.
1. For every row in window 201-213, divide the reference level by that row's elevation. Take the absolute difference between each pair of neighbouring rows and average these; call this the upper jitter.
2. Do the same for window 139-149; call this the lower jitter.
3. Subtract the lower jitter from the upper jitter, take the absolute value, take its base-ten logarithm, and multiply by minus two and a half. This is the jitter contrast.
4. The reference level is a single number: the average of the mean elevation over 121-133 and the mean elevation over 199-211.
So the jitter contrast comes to 4.9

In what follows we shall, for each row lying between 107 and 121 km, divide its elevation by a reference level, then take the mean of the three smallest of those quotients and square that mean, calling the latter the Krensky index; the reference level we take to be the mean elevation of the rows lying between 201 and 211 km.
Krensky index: 0.30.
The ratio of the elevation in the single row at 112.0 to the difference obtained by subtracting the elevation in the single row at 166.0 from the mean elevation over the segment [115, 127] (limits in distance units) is 1.1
